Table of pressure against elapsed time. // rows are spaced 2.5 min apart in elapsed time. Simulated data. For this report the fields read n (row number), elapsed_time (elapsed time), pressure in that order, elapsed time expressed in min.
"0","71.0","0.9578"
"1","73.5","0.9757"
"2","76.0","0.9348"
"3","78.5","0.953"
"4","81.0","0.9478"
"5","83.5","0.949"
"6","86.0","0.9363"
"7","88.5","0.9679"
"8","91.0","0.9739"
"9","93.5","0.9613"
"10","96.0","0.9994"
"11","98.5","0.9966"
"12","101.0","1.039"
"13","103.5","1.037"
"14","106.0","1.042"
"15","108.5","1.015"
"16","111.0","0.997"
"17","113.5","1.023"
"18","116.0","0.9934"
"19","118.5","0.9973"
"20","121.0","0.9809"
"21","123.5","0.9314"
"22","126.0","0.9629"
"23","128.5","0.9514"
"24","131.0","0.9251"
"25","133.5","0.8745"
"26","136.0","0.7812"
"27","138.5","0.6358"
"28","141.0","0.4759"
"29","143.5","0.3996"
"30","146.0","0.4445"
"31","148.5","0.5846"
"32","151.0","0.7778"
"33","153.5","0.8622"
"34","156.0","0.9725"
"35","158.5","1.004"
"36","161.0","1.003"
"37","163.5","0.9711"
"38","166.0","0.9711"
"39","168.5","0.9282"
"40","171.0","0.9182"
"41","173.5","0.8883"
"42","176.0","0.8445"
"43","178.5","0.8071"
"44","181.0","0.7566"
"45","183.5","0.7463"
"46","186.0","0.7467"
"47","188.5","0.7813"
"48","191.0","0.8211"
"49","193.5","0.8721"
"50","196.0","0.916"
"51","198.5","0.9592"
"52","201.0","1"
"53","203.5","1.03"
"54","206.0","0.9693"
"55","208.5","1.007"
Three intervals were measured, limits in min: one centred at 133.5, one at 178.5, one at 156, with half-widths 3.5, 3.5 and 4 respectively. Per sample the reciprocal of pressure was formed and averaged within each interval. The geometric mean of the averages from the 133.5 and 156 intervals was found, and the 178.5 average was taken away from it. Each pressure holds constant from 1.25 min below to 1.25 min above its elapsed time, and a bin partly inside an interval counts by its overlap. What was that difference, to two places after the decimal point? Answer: -0.13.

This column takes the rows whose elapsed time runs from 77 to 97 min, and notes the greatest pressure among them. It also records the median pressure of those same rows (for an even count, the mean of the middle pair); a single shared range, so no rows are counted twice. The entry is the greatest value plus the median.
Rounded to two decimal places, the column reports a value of 1.96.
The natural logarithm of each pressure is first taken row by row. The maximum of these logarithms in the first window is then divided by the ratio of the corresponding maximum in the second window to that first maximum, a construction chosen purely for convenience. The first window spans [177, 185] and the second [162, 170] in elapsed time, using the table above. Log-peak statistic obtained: -1.6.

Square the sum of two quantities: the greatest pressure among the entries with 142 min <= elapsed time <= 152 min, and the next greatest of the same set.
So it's 1.9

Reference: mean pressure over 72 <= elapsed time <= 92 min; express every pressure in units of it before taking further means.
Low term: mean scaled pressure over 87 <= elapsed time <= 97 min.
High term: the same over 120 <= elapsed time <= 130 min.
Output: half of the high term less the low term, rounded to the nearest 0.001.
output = -0.010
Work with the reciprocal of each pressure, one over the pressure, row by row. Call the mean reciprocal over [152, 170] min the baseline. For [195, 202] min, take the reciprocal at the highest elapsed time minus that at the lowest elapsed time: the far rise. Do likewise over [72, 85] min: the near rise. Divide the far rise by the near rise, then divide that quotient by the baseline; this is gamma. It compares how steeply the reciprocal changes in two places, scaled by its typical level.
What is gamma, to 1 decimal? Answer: -3.0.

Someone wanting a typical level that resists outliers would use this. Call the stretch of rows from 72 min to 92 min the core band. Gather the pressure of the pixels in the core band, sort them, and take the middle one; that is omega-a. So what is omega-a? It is 0.95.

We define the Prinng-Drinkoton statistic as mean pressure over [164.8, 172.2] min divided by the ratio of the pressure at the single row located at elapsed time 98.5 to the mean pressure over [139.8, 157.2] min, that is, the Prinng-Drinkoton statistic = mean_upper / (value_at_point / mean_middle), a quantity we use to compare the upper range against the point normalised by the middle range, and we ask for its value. 0.61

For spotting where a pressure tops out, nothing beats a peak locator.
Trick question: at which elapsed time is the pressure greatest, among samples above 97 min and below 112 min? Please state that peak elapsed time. 106.0 min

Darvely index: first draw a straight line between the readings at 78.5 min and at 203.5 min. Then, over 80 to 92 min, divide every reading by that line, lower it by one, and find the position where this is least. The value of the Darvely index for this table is 86.0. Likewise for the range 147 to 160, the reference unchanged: 148.5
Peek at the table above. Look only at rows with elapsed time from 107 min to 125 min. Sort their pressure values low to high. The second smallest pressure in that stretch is 0.9809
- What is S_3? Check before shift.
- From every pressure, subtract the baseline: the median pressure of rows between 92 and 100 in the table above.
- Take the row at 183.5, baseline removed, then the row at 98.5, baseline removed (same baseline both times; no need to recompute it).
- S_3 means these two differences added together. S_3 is -0.25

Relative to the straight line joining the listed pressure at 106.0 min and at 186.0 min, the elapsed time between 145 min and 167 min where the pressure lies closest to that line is 153.5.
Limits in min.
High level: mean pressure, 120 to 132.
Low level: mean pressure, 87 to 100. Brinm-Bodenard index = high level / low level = 0.97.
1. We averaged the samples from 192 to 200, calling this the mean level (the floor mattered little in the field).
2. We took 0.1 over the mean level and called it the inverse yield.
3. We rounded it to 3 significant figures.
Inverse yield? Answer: 0.109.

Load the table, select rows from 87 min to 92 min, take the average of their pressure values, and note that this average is 0.97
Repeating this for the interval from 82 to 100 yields 0.97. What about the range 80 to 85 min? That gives 0.95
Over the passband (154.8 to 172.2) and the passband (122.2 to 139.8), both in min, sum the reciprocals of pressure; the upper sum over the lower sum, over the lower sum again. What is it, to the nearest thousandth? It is 0.107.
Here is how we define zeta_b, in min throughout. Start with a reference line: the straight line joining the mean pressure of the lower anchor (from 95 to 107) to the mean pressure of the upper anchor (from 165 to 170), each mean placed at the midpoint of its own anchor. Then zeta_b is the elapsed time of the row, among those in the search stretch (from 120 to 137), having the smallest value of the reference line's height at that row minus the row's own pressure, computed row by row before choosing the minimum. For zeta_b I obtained 121.0 min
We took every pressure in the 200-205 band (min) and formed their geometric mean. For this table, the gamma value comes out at 1.01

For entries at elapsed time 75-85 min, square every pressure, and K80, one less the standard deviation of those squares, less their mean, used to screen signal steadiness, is 0.09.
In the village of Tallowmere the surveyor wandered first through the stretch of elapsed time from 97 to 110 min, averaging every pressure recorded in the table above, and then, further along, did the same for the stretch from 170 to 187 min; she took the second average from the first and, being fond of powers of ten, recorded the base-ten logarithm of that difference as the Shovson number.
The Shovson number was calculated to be -0.7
